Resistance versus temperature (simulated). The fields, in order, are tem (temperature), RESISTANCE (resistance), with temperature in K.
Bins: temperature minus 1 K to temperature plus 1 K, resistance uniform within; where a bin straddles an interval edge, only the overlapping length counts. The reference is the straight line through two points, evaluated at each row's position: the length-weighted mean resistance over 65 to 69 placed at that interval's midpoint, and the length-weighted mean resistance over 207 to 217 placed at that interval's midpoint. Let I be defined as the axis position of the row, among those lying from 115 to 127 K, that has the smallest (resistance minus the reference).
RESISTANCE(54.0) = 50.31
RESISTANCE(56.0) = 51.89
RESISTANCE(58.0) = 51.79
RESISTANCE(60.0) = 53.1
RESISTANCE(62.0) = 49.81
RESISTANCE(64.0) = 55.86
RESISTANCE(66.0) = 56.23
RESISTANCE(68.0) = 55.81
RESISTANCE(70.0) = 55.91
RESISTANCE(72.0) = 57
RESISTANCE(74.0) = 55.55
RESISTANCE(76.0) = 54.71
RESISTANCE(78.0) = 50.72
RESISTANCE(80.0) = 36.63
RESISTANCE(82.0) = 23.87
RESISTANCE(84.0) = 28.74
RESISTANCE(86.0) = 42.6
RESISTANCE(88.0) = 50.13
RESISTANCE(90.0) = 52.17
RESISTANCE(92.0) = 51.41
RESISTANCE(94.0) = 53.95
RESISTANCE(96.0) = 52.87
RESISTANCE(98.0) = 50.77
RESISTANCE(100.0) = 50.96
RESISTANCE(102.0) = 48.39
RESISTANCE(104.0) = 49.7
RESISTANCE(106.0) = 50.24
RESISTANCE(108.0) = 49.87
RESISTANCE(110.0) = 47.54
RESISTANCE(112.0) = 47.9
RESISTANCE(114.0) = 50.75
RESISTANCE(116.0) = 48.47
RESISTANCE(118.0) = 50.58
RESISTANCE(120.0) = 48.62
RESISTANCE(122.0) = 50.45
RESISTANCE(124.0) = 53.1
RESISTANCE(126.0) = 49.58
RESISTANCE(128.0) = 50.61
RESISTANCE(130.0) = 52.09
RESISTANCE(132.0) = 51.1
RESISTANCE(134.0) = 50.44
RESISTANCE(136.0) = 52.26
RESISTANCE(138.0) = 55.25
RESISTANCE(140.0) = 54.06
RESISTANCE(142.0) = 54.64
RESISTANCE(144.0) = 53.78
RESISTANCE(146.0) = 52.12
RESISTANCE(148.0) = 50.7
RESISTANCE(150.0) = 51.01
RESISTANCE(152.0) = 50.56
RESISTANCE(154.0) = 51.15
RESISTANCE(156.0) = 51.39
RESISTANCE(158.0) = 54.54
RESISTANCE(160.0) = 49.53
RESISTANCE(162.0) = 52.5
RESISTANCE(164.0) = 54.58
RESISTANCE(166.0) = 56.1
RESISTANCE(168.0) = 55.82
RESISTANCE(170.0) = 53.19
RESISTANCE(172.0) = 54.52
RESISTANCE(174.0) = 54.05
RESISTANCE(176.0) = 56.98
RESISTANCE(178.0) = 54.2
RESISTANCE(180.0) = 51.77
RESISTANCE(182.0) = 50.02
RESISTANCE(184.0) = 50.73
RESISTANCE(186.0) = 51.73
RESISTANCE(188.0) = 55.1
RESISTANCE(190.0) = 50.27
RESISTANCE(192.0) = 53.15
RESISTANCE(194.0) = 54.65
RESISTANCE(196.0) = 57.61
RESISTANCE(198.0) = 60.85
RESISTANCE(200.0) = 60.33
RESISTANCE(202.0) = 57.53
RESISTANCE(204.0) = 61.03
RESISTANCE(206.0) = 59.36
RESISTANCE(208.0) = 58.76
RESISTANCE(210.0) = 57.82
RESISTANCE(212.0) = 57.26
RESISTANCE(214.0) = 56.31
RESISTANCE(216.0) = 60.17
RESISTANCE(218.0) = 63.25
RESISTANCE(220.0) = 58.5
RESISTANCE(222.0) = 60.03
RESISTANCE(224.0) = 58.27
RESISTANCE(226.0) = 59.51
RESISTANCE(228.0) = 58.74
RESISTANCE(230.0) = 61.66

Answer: 116.0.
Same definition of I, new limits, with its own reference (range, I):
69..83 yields 82.0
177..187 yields 182.0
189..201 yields 190.0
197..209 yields 202.0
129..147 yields 134.0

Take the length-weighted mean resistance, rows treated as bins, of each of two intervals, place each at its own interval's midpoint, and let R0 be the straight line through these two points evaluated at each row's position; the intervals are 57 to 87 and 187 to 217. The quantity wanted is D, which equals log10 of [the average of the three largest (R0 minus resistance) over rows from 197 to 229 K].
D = 0.0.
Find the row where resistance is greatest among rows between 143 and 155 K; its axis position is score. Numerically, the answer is 144.0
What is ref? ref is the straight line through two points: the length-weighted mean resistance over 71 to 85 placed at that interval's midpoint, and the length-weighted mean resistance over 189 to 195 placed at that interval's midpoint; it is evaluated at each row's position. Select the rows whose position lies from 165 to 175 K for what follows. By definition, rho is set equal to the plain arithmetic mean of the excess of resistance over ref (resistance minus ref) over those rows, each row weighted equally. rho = 3.7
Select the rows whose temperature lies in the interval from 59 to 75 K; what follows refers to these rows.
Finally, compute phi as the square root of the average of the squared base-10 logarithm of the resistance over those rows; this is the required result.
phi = 1.74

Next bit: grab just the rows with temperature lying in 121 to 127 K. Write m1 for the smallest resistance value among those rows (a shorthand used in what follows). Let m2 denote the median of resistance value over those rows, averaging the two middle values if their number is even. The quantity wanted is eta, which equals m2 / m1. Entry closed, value 1.02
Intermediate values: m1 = 49.58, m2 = 50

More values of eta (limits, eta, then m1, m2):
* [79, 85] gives 1.20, 23.87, 29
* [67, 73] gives 1.00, 55.81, 56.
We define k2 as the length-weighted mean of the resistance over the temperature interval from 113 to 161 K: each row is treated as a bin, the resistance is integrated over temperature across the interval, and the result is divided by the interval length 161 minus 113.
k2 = 51.5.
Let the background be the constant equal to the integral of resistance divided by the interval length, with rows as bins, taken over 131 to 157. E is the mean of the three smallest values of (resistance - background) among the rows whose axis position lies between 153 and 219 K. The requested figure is -2.2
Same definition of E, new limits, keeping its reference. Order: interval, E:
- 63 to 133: -22.4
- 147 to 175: -1.9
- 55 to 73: -1.0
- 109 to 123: -4.2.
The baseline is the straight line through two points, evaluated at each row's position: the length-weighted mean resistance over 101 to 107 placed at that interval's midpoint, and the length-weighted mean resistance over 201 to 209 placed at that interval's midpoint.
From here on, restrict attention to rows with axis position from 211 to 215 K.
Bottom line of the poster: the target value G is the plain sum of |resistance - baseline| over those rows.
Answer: 6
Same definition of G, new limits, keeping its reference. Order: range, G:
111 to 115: 3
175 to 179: 3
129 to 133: 1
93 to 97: 10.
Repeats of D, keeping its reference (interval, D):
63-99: 1.3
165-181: 0.4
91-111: 0.4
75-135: 1.3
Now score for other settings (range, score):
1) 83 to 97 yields 94.0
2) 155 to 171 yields 166.0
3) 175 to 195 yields 176.0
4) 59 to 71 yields 66.0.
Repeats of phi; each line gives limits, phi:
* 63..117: 1.69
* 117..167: 1.72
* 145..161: 1.71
